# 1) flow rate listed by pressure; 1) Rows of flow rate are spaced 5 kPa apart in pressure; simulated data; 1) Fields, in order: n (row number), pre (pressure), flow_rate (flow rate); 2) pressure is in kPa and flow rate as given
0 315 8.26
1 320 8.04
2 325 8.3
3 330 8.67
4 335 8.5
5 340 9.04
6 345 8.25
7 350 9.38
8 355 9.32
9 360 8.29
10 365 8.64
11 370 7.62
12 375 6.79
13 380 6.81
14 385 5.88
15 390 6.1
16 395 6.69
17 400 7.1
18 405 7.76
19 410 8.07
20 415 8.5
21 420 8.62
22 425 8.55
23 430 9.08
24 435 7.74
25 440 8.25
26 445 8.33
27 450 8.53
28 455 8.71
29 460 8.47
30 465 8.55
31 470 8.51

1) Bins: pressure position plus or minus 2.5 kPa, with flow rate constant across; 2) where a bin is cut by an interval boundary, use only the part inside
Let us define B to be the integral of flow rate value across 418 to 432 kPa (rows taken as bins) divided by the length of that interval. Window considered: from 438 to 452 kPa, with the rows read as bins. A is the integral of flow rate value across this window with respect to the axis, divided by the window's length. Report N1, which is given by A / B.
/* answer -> 0.96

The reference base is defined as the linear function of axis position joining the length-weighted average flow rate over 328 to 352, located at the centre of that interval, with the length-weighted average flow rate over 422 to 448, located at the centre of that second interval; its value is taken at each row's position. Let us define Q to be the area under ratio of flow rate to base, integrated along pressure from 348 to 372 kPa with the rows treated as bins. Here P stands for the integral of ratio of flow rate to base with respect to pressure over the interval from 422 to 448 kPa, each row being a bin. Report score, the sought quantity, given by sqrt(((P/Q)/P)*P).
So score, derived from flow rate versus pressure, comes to 1.04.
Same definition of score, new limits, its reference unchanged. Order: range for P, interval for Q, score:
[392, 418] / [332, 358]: 0.94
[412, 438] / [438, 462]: 1.04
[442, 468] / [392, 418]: 1.07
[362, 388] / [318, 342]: 0.96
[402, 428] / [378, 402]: 1.18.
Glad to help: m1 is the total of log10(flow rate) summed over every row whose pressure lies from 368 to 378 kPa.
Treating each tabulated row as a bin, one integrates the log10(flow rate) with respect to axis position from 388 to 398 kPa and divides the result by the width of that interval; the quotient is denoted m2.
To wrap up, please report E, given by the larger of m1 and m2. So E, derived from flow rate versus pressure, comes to 1.71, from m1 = 1.71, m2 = 0.81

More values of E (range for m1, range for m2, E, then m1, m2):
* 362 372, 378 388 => 1.82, 1.82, 0.80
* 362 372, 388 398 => 1.82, 1.82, 0.81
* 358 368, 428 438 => 1.86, 1.86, 0.92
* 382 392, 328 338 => 1.55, 1.55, 0.93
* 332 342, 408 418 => 1.89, 1.89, 0.92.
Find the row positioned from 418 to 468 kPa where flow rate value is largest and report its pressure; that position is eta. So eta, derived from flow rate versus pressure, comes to 430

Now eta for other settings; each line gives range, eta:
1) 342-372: 350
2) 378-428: 420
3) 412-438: 430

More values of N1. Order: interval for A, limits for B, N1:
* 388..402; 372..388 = 1.02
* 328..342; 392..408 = 1.22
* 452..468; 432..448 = 1.05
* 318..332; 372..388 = 1.28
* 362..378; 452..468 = 0.90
